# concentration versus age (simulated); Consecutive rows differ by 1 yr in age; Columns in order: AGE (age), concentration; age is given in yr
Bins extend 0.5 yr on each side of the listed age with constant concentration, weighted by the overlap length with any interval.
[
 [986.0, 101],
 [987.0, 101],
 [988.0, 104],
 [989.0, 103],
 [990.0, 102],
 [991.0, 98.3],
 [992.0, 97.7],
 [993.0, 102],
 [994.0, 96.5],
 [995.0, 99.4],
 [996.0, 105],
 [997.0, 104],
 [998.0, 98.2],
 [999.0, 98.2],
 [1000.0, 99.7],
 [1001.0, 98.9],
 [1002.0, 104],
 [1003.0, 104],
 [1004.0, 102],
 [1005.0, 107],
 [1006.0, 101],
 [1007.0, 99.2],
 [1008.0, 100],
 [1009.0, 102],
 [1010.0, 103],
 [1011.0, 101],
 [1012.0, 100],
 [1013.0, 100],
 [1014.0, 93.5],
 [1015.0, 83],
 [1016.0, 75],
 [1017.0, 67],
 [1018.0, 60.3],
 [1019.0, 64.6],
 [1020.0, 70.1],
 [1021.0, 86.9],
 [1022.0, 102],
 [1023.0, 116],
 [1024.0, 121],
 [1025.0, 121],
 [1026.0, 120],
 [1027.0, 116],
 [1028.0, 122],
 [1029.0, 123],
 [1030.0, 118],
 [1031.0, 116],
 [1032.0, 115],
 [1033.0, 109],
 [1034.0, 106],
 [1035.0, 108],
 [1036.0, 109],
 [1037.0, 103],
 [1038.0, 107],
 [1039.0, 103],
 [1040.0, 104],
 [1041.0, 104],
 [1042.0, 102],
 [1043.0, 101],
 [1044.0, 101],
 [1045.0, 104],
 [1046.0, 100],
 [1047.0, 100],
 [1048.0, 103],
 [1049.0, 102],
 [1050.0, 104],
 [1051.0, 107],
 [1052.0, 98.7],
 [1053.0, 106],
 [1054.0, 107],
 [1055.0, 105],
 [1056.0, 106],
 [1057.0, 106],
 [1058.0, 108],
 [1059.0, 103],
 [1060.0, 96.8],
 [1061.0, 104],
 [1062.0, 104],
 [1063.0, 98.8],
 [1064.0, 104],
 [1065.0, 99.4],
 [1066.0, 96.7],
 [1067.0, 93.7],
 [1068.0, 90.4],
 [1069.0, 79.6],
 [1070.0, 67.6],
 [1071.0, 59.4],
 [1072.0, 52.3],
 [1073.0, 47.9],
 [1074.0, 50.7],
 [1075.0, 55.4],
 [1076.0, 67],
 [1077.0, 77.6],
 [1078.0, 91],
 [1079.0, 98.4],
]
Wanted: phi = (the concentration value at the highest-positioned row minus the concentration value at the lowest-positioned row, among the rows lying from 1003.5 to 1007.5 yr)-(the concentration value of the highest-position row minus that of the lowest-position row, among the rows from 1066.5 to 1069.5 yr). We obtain 11.3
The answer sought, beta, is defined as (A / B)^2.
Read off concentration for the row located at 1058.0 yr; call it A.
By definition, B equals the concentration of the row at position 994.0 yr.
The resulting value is 1.25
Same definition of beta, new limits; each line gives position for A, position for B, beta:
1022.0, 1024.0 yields 0.71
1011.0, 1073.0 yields 4.45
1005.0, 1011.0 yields 1.12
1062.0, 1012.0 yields 1.08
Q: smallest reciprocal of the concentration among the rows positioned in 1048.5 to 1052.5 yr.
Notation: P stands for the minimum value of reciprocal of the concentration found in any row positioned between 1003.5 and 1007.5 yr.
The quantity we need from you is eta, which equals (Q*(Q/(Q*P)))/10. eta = 0.100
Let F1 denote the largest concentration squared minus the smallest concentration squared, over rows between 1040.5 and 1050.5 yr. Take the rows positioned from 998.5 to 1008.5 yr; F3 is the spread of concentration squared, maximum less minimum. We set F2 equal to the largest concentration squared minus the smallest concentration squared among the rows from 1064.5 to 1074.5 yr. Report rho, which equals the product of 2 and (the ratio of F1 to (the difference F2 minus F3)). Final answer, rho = 0.3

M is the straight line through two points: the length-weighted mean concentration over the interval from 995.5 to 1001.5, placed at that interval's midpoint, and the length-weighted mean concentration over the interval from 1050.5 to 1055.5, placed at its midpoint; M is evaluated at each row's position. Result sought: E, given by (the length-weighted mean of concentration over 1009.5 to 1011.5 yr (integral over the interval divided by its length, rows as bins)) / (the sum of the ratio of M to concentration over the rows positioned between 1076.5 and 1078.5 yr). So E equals 40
